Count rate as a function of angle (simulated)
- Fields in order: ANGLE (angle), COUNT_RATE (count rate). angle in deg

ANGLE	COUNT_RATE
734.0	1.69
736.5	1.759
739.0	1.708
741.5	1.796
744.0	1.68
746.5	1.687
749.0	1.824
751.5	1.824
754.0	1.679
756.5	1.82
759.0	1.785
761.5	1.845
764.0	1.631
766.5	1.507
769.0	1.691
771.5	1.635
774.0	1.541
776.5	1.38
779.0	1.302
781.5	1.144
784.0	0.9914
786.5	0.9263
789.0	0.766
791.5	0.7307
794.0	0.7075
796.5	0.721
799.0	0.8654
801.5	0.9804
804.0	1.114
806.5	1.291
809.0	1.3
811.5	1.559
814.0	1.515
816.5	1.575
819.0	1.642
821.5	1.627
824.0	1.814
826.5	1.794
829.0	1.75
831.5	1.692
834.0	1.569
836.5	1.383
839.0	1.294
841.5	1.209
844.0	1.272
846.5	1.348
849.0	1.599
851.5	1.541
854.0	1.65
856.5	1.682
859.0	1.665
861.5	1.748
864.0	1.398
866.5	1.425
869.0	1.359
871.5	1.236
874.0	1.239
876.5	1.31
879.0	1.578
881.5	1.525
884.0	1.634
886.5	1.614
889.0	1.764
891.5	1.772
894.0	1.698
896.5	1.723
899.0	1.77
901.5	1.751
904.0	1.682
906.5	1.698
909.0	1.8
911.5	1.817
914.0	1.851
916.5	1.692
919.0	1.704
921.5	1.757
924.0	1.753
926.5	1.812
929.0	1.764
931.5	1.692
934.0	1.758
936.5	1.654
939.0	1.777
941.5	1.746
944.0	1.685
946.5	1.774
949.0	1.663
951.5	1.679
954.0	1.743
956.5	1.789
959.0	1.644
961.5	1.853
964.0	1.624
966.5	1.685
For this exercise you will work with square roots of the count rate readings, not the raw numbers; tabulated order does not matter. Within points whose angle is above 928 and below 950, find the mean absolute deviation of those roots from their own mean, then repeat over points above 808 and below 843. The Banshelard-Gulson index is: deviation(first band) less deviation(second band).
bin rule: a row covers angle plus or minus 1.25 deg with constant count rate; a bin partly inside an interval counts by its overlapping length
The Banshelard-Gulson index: -0.045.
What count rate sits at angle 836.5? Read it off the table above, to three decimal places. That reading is 1.383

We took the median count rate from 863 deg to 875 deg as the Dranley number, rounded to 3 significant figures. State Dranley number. 1.36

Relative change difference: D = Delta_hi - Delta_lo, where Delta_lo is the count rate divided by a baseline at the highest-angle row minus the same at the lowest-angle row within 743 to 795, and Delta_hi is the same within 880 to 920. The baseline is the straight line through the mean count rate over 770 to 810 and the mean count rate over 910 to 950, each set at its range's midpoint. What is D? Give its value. 1.3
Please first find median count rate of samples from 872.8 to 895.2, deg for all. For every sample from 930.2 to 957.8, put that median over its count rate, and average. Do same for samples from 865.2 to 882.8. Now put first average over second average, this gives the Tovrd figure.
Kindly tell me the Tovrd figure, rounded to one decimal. 0.8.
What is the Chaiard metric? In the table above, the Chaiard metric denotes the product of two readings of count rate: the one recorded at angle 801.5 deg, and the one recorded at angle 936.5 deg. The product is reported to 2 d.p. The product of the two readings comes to 1.62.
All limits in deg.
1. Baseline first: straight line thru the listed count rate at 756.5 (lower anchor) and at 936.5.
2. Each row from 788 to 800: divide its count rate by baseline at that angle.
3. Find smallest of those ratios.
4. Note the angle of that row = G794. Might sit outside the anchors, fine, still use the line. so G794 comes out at 794.0 deg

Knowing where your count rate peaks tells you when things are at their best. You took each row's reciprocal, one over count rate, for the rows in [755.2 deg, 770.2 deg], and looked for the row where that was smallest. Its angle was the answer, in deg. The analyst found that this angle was 761.5 deg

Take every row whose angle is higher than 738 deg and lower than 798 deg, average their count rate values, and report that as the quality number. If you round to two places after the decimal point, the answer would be 1.43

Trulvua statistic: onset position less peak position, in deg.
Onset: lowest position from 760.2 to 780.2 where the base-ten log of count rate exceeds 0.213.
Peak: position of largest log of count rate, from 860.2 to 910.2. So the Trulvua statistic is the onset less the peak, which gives -147.5 deg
